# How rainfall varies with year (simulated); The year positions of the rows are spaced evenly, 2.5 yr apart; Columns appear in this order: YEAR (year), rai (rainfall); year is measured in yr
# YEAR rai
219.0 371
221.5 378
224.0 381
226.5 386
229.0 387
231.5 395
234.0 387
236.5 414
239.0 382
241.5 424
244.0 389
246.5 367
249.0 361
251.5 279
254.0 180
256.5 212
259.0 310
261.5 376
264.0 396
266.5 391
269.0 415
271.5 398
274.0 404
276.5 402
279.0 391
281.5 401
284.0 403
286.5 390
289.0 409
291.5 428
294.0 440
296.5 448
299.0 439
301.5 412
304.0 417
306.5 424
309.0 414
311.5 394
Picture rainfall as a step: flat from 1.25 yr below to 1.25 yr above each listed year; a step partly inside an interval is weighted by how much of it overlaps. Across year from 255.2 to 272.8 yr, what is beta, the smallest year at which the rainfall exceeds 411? 269.0 yr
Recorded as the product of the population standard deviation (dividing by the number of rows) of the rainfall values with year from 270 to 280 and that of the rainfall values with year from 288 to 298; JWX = 73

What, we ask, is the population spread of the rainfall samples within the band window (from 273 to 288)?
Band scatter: 6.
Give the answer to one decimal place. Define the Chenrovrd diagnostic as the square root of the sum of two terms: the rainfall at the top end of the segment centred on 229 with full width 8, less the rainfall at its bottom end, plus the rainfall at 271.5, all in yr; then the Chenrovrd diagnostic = 20.2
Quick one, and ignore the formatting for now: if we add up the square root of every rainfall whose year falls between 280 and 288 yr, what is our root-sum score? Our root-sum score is 60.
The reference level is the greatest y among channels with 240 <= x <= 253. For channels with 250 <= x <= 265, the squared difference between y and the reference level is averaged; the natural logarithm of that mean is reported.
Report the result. 10.1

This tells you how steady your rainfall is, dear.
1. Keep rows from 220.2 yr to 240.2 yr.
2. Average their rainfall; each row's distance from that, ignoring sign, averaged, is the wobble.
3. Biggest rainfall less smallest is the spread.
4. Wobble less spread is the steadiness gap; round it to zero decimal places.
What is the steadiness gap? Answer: -28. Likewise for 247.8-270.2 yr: -165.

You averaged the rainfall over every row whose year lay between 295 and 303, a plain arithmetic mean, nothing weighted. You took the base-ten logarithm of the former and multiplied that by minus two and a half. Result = -6.59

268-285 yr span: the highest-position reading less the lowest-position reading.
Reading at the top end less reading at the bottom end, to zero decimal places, -12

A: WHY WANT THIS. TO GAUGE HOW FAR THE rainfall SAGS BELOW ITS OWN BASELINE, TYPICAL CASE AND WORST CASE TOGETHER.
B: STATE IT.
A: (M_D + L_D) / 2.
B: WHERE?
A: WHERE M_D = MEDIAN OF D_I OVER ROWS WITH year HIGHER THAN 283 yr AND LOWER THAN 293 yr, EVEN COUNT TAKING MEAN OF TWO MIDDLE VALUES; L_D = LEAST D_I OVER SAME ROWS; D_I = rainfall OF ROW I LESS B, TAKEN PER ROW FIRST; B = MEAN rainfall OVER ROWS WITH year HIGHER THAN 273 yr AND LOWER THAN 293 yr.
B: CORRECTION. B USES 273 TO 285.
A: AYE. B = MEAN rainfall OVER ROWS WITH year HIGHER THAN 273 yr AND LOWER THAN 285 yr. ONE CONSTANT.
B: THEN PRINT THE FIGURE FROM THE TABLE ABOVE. -2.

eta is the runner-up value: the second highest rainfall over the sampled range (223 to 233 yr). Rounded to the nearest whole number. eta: 387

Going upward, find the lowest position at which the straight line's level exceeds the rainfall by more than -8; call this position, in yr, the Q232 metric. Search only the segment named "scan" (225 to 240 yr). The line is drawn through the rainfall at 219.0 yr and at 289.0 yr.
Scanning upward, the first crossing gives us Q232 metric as 234.0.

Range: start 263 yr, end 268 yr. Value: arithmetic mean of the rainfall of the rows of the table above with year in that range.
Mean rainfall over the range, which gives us 394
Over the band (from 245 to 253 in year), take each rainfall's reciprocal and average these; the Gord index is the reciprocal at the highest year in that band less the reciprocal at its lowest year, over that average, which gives 0.28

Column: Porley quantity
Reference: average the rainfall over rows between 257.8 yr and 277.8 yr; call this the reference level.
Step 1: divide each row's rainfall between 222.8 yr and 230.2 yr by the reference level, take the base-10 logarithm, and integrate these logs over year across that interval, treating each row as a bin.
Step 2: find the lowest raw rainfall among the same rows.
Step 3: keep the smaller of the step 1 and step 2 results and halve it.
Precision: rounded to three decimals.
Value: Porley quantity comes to -0.008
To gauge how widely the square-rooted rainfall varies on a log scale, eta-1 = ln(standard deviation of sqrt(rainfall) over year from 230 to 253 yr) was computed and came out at 0.1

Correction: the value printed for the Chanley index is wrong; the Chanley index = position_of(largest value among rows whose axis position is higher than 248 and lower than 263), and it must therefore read 261.5 yr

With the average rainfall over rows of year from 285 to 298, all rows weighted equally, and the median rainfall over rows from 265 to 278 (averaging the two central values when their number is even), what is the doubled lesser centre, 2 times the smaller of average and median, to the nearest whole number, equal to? 804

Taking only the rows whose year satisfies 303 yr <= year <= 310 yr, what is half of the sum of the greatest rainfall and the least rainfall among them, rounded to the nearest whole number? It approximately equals 419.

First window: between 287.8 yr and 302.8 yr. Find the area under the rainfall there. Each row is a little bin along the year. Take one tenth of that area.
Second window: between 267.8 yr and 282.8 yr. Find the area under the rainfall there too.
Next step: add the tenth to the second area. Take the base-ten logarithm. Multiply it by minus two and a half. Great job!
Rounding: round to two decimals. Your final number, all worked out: -9.56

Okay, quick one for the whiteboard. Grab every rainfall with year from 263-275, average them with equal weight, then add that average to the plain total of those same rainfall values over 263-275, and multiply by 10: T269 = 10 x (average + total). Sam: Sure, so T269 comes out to 24048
